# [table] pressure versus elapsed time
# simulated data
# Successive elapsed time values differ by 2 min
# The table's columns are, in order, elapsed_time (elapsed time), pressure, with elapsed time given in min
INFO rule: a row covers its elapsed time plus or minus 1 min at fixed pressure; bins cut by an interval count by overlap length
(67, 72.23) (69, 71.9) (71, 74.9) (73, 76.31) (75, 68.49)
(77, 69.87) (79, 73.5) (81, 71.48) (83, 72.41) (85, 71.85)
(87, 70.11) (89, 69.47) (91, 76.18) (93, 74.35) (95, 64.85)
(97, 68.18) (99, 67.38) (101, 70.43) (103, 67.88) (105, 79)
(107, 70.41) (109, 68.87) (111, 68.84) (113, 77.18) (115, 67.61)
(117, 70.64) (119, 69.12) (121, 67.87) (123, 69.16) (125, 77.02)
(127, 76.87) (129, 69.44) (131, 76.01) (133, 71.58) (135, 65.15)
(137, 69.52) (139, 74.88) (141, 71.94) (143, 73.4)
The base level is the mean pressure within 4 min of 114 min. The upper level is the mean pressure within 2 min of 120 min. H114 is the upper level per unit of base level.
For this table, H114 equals 0.96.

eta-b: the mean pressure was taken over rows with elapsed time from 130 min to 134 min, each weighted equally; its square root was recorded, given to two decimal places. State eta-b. 8.59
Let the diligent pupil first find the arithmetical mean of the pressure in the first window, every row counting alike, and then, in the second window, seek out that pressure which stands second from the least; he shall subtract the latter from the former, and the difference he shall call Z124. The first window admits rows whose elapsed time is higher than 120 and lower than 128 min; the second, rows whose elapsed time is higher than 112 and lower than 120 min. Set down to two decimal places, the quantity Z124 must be 3.61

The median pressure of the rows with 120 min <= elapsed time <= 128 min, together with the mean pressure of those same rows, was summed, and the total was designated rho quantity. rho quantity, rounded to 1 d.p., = 145.7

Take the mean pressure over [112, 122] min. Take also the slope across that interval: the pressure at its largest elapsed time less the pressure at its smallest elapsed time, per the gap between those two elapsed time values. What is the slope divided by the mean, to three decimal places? -0.017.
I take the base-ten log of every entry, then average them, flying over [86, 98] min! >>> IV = 1.85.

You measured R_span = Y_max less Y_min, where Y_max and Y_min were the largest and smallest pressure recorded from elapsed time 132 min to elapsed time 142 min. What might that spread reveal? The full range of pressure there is 10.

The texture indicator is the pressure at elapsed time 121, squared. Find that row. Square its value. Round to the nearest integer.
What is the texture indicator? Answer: 4606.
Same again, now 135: 4245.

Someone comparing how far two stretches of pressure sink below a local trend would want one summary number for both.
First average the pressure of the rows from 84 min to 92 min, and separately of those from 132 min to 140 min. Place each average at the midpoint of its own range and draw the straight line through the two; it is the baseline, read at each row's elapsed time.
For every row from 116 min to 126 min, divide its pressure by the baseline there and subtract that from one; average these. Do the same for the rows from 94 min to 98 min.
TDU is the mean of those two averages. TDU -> 0.04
